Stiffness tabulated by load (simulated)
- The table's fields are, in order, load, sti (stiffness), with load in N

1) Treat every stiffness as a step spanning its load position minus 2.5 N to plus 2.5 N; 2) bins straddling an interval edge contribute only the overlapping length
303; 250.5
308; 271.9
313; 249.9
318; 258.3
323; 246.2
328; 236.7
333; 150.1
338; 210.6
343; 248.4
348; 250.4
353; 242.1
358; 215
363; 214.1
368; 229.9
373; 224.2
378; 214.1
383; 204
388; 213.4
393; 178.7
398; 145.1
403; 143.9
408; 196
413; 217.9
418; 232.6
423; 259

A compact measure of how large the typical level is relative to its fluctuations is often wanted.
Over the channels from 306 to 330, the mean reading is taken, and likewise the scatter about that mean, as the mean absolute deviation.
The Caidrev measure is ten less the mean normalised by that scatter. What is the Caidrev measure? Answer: -15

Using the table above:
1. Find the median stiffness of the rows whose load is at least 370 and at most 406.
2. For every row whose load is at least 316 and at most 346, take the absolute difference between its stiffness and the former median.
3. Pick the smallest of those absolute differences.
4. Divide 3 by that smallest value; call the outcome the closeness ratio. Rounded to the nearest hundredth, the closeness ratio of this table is 0.45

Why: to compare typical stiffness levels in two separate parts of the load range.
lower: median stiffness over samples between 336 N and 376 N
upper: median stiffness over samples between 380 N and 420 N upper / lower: 0.88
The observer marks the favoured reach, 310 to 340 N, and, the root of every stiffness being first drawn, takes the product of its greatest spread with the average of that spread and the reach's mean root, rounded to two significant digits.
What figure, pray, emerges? 36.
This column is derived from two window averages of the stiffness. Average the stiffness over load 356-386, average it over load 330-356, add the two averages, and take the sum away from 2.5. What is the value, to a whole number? -435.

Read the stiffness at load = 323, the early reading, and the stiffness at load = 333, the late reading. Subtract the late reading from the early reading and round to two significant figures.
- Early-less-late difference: 96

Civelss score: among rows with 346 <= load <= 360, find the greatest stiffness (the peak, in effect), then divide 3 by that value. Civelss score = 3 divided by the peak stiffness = 0.0120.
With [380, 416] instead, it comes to 0.0138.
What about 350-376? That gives 0.0124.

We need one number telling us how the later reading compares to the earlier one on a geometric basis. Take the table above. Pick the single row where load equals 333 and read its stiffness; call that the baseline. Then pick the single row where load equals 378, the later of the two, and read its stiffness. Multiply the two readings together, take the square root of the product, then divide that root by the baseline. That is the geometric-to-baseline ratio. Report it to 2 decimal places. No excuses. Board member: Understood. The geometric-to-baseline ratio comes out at 1.19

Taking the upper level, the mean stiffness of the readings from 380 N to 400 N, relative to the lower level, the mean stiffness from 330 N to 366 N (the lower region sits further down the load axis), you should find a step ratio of 0.85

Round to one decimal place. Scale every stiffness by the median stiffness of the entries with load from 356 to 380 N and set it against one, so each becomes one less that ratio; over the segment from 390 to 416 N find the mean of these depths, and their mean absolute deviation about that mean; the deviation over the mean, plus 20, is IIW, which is 20.7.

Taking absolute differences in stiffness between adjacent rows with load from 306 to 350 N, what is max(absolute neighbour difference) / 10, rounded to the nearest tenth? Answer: 8.7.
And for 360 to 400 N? 3.5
